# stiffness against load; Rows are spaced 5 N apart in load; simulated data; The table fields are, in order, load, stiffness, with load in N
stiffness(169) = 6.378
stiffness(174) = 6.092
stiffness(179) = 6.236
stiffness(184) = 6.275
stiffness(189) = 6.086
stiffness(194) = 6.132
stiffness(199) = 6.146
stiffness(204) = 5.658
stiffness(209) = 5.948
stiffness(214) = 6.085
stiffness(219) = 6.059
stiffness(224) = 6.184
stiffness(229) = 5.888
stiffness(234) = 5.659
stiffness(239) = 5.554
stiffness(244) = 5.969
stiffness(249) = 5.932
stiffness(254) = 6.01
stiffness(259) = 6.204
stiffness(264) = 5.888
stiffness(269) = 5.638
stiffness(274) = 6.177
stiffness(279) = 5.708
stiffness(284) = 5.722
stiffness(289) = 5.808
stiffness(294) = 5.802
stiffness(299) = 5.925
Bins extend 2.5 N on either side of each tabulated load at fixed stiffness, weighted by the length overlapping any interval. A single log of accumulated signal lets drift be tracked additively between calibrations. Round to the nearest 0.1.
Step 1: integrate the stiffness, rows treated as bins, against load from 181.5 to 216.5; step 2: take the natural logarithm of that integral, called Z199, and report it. 5.4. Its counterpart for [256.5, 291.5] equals 5.3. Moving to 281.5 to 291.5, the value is 4.1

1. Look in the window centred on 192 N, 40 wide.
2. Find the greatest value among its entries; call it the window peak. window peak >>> 6.275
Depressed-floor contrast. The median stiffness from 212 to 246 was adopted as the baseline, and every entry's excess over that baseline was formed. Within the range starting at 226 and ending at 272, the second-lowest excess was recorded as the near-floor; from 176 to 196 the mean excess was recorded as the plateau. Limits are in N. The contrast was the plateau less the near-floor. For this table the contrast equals 0.54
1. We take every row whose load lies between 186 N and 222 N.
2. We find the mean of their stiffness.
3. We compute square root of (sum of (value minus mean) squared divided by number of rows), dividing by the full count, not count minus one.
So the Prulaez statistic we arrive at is 0.16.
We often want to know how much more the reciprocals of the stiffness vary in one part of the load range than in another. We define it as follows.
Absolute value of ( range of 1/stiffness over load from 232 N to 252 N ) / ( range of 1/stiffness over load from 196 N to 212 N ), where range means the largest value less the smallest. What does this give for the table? 0.89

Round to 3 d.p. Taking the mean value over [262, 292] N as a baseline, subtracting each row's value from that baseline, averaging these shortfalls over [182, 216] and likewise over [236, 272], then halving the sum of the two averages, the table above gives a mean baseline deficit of -0.143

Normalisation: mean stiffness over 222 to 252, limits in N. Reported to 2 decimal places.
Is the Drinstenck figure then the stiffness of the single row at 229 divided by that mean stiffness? 1.00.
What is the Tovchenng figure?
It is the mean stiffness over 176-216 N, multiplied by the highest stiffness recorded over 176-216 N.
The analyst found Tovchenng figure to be 38.1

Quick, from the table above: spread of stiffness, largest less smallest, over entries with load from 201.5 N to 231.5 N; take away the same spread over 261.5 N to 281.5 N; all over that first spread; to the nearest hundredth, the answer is -0.02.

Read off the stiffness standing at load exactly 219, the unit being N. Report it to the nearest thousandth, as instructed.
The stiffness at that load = 6.059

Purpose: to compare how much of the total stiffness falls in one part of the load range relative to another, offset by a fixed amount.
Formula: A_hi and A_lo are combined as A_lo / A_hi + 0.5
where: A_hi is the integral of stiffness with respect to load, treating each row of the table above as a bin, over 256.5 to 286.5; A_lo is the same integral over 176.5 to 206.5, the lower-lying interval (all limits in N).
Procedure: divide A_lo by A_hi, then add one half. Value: 1.53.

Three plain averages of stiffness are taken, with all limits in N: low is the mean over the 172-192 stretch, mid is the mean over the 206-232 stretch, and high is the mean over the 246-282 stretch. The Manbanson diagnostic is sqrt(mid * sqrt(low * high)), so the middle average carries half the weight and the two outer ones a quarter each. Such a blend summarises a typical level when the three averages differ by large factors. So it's 6.04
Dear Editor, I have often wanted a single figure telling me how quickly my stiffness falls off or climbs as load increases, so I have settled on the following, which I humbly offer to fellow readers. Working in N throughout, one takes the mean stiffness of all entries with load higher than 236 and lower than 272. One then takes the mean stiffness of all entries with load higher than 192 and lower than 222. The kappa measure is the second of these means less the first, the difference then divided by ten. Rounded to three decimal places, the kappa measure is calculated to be 0.012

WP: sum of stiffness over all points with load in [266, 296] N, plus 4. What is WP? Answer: 38.9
